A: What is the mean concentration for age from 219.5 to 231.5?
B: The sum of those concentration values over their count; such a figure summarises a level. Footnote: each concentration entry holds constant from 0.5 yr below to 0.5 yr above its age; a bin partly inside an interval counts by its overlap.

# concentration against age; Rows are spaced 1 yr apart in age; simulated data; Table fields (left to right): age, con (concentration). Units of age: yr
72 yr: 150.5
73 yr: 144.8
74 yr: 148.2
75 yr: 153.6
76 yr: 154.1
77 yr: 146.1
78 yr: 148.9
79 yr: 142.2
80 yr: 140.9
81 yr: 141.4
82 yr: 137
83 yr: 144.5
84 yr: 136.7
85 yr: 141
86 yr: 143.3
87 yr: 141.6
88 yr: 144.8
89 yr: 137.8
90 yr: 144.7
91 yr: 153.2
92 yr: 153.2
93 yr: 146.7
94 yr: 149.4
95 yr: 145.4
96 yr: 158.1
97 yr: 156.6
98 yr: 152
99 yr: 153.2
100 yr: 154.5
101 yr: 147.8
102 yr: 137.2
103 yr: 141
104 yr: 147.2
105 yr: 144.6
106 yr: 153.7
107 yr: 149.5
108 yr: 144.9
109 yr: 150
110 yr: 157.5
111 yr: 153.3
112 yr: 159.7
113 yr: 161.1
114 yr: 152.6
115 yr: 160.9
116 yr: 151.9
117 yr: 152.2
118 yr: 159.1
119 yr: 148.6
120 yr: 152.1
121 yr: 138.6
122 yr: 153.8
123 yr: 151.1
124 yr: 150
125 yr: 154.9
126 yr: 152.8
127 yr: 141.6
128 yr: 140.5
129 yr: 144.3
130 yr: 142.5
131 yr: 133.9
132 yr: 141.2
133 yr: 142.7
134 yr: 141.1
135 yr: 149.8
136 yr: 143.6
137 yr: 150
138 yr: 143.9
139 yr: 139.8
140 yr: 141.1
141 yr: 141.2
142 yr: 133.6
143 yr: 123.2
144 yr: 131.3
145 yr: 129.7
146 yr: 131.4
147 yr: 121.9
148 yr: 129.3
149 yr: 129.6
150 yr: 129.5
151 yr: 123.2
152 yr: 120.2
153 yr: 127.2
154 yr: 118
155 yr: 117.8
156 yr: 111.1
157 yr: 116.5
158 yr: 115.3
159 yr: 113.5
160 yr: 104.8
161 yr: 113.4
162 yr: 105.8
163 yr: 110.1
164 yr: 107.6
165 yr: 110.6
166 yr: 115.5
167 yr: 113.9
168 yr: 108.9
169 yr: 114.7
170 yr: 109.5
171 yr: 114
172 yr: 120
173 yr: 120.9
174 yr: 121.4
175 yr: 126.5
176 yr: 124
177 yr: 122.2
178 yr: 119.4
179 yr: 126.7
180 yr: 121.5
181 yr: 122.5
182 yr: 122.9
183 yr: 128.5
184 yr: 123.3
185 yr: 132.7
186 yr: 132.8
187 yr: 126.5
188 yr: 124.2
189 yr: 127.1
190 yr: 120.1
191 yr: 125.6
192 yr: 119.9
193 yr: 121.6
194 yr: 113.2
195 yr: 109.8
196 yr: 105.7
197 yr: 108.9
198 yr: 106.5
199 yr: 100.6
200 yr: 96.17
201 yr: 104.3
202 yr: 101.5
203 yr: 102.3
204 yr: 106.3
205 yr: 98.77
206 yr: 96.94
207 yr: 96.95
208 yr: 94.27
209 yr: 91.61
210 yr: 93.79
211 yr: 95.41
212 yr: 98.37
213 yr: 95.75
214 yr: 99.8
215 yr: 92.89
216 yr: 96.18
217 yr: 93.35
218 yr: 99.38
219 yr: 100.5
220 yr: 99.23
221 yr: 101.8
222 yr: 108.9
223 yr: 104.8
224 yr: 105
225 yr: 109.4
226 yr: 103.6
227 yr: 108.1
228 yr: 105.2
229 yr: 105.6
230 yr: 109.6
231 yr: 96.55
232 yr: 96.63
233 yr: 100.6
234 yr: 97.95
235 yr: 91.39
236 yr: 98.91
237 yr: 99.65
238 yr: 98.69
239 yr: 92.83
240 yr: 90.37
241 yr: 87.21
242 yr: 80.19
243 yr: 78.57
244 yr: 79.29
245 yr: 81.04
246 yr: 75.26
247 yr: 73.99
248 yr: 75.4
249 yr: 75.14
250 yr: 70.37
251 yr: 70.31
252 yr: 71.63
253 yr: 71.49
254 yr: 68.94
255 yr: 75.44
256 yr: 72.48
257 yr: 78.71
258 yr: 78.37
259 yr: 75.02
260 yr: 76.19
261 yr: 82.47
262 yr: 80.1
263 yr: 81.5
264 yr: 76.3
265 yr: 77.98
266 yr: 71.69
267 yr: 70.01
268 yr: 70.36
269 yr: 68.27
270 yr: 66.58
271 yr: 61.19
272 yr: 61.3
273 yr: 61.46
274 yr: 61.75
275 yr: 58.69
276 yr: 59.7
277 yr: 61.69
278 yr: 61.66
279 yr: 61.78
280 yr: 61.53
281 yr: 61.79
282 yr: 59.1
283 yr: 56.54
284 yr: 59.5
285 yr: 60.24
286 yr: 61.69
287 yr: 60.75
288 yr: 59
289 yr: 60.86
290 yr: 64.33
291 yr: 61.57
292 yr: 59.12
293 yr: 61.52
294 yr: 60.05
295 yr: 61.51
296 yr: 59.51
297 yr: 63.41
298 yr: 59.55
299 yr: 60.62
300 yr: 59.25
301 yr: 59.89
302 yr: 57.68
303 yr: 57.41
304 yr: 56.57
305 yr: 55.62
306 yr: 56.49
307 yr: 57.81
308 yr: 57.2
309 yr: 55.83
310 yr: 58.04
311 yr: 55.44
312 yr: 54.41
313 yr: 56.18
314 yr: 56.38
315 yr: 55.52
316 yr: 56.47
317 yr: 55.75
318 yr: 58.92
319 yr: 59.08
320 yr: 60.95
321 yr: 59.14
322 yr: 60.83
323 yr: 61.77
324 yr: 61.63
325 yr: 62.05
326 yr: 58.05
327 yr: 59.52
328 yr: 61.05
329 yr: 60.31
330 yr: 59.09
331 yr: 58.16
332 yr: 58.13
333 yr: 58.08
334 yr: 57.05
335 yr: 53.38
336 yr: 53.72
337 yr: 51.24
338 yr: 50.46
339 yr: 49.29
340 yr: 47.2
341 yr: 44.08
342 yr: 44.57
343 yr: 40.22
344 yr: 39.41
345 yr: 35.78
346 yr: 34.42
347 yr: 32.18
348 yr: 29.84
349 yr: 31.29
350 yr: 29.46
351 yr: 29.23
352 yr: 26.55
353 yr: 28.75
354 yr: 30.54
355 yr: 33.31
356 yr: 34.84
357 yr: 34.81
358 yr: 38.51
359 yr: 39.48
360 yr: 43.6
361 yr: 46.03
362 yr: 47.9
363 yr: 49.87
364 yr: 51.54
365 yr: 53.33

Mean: 105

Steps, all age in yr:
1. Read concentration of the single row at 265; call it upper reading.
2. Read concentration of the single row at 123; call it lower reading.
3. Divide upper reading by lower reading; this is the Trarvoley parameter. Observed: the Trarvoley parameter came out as 0.52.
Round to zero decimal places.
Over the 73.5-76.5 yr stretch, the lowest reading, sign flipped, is -148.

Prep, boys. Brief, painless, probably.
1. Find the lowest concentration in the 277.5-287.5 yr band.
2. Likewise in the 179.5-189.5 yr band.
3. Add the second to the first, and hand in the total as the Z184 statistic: 178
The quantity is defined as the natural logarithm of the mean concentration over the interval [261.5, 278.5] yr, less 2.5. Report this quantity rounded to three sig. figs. 1.71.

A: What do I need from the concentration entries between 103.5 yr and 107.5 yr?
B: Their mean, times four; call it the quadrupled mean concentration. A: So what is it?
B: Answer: 595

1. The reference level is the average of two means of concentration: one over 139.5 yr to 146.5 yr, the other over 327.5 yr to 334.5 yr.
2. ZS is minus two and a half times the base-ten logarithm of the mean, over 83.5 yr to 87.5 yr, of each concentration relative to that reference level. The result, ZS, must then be -0.42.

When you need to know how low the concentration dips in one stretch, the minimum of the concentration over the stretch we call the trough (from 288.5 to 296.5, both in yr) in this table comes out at 59.12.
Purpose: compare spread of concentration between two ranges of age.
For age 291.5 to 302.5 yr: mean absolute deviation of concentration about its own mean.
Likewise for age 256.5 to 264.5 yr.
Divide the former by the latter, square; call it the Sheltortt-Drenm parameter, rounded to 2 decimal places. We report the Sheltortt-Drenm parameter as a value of 0.29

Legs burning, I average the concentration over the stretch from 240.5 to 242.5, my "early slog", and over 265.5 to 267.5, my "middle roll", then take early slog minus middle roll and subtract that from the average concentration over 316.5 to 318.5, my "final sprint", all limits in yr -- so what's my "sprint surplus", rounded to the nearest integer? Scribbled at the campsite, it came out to 44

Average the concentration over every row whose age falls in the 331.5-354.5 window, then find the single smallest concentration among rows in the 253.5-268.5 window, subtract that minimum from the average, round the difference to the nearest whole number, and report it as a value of -27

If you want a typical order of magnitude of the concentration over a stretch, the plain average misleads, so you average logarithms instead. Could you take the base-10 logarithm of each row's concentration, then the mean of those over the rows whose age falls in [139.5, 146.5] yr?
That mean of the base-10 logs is 2.12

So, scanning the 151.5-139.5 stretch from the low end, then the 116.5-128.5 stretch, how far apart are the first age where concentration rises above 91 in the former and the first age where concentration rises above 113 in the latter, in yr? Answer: 23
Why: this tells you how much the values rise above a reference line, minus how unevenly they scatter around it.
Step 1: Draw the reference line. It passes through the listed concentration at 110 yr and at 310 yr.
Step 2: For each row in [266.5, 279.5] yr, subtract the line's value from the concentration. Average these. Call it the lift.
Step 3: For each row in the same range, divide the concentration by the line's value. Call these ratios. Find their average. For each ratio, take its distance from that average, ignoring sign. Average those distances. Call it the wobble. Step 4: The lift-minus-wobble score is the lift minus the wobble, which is -13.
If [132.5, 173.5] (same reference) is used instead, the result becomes -12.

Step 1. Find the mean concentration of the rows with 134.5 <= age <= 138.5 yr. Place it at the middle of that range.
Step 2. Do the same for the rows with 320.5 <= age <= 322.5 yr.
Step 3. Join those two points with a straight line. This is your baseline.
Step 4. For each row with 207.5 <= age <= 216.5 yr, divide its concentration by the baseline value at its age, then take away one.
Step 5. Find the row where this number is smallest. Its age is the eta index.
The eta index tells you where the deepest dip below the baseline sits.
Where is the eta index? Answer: 209 yr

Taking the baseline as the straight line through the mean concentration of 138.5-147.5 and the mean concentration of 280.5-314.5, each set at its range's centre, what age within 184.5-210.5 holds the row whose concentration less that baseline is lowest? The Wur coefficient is 209 yr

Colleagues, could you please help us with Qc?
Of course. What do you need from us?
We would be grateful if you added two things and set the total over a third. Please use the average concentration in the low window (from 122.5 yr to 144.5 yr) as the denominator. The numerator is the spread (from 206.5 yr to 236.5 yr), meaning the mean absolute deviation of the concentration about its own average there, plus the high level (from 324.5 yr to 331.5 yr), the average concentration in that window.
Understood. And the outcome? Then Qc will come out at 0.451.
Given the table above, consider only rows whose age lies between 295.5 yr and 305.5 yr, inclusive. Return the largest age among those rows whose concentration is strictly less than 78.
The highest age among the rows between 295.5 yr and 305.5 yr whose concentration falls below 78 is 305 yr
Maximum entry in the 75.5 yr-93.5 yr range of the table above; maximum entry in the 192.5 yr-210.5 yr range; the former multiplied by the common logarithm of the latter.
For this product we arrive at 321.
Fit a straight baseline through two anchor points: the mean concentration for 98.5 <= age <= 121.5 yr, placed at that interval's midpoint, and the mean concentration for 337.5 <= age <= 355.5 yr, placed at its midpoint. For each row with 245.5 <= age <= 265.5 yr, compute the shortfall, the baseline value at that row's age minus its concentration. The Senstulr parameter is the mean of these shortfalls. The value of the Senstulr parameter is 5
